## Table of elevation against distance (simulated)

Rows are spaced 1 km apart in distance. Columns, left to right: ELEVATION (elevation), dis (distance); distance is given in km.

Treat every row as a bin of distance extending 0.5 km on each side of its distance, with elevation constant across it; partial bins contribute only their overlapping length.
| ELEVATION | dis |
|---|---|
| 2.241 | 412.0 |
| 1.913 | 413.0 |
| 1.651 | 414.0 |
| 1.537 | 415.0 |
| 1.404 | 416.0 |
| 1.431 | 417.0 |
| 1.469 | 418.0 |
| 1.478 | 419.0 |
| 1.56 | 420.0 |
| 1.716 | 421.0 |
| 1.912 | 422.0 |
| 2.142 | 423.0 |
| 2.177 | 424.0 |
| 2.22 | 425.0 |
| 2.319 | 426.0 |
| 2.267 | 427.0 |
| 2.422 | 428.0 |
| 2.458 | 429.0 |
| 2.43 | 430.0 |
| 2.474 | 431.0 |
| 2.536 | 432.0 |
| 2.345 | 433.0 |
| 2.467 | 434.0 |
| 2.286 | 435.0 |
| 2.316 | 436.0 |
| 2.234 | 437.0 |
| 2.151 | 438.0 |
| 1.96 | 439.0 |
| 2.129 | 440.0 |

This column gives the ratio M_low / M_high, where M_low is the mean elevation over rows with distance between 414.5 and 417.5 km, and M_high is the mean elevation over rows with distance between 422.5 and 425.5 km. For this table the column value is 0.67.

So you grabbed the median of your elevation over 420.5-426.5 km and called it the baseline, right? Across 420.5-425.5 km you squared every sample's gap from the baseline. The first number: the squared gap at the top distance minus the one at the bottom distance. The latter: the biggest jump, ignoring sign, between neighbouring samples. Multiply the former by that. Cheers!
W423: -0.026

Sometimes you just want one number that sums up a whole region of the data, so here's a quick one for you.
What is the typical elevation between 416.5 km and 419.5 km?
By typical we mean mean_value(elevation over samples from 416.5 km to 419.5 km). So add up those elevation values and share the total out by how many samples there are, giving 1.5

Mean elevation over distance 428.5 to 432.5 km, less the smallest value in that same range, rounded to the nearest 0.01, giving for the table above 0.04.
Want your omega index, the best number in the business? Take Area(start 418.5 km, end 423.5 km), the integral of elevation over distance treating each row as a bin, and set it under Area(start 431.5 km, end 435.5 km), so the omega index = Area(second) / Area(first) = 1.1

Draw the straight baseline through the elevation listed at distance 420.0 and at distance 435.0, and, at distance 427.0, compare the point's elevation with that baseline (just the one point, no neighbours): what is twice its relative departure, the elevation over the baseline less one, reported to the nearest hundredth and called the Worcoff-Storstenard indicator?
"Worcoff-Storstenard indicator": 0.39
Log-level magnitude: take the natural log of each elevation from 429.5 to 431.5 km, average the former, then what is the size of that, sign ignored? 0.9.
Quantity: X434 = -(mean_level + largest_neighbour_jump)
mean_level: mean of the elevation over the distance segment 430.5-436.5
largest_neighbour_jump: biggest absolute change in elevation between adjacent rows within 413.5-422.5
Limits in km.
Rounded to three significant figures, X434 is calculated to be -2.60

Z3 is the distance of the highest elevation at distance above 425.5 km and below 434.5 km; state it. 432.0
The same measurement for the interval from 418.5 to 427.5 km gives 426.0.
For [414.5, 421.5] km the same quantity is 421.0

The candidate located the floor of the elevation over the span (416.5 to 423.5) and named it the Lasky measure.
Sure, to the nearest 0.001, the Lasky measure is 1.431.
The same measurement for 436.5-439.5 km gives 1.960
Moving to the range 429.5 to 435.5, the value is 2.286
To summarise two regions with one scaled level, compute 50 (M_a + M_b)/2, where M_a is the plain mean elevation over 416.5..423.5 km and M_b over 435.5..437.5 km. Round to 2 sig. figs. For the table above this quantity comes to 99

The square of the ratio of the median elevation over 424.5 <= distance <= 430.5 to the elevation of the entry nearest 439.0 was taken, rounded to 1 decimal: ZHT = 1.5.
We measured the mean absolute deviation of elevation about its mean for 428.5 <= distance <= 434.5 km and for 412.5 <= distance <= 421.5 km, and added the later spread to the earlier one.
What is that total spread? 0.167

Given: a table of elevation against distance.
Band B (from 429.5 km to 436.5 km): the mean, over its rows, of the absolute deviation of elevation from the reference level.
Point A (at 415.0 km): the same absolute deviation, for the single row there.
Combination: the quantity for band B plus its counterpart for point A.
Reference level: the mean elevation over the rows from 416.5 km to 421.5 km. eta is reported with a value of 0.88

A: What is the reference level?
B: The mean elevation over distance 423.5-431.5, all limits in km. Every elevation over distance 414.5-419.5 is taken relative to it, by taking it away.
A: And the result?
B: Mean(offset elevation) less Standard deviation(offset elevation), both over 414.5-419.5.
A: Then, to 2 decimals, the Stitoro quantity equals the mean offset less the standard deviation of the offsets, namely -0.93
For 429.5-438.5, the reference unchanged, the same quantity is -0.11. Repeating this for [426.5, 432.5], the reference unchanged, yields 0.00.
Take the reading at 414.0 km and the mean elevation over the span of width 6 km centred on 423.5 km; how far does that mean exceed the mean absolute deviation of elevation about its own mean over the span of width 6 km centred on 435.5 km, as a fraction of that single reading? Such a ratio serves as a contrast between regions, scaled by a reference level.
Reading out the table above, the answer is 1.21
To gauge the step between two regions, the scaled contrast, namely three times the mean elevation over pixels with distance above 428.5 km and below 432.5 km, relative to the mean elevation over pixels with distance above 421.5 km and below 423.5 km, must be 3.7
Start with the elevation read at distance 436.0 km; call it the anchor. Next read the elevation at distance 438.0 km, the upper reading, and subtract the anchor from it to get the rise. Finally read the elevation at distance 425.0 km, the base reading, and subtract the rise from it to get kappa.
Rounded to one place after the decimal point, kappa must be 2.4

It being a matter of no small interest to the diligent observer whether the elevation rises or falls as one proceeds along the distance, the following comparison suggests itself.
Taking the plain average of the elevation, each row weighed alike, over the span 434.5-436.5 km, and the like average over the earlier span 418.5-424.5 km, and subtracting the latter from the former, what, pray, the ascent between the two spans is 0.5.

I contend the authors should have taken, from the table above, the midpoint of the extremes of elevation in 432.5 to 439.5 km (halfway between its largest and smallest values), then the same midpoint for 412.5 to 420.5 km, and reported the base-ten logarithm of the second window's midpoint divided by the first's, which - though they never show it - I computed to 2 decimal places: -0.13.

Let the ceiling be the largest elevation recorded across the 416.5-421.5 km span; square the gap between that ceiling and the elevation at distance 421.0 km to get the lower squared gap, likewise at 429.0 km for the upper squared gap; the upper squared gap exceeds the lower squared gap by 0.55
